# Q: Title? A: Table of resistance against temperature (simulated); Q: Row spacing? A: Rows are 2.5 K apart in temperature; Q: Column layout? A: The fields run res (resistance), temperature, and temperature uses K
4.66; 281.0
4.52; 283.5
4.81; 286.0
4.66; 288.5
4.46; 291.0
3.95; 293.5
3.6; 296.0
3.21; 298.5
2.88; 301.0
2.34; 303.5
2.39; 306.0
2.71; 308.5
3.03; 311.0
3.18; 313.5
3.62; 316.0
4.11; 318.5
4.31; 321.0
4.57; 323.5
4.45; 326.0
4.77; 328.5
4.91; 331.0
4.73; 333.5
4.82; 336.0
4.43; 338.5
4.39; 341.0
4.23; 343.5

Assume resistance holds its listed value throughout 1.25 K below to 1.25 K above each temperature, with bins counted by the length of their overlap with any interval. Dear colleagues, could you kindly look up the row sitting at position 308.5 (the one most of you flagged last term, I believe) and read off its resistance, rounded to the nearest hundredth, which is 2.71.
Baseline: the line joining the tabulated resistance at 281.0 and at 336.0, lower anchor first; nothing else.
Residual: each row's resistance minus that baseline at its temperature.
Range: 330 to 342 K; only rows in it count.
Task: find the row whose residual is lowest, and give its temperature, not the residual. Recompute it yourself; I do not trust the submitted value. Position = 341.0 K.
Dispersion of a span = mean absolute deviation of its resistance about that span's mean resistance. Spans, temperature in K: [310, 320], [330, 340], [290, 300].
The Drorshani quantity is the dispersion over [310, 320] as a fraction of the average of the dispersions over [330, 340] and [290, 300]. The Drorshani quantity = 1.4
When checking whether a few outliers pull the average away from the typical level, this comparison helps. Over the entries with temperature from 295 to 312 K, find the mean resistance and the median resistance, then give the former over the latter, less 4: -3.00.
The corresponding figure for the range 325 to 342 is -3.02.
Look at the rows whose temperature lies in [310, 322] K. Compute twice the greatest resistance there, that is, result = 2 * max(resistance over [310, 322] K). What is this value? 8.6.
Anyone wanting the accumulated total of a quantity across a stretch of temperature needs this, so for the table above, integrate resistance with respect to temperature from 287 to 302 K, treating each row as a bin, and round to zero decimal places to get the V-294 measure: 57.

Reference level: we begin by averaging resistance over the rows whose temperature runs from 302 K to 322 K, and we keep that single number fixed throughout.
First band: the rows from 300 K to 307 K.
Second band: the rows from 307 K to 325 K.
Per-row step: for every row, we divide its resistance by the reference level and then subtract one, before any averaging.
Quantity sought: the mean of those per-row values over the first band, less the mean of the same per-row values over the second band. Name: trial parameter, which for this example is -0.35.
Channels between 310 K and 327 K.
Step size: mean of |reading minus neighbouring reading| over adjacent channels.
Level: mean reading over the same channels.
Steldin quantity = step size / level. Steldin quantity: 0.071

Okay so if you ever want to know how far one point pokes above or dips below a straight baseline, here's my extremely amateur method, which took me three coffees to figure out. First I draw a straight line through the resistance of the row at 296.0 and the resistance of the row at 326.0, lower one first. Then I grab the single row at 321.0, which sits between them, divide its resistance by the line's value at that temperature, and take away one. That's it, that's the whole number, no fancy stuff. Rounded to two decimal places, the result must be 0.00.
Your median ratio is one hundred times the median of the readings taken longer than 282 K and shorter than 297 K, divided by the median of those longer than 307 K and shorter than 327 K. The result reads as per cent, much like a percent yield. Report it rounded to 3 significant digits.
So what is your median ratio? 116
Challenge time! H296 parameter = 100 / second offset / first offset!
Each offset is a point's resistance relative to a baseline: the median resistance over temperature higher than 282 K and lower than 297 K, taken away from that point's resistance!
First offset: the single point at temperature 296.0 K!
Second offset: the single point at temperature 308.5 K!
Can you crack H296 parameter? 63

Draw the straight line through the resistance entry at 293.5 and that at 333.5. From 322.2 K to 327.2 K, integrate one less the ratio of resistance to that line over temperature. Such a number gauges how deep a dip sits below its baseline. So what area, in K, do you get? 0.1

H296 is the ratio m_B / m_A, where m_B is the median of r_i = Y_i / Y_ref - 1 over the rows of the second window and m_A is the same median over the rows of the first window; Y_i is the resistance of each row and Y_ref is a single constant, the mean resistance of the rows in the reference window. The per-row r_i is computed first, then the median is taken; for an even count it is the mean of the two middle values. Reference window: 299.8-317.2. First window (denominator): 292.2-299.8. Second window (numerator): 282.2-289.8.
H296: 2.5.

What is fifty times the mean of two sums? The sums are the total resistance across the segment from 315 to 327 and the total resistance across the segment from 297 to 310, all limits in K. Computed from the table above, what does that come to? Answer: 865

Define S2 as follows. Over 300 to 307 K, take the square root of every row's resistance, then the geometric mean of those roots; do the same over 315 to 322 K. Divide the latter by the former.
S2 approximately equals 1.26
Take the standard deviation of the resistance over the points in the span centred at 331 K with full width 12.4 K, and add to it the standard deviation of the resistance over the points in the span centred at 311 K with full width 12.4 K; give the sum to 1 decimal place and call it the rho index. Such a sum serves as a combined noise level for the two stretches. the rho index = 0.6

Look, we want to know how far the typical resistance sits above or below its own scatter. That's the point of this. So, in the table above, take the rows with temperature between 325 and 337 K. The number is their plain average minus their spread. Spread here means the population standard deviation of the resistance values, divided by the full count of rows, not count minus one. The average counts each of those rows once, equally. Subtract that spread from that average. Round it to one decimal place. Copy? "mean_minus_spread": 4.6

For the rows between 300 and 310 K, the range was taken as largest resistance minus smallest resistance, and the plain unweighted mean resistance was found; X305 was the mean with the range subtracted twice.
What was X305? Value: 1.50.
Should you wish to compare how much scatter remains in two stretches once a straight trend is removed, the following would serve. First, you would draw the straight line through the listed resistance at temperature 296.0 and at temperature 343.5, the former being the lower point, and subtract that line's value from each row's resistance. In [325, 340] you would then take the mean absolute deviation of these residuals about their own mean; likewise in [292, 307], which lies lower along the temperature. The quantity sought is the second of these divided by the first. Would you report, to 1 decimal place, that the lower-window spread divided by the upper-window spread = 3.5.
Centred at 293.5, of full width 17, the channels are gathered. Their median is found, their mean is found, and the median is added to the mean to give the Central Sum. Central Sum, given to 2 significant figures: 7.9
